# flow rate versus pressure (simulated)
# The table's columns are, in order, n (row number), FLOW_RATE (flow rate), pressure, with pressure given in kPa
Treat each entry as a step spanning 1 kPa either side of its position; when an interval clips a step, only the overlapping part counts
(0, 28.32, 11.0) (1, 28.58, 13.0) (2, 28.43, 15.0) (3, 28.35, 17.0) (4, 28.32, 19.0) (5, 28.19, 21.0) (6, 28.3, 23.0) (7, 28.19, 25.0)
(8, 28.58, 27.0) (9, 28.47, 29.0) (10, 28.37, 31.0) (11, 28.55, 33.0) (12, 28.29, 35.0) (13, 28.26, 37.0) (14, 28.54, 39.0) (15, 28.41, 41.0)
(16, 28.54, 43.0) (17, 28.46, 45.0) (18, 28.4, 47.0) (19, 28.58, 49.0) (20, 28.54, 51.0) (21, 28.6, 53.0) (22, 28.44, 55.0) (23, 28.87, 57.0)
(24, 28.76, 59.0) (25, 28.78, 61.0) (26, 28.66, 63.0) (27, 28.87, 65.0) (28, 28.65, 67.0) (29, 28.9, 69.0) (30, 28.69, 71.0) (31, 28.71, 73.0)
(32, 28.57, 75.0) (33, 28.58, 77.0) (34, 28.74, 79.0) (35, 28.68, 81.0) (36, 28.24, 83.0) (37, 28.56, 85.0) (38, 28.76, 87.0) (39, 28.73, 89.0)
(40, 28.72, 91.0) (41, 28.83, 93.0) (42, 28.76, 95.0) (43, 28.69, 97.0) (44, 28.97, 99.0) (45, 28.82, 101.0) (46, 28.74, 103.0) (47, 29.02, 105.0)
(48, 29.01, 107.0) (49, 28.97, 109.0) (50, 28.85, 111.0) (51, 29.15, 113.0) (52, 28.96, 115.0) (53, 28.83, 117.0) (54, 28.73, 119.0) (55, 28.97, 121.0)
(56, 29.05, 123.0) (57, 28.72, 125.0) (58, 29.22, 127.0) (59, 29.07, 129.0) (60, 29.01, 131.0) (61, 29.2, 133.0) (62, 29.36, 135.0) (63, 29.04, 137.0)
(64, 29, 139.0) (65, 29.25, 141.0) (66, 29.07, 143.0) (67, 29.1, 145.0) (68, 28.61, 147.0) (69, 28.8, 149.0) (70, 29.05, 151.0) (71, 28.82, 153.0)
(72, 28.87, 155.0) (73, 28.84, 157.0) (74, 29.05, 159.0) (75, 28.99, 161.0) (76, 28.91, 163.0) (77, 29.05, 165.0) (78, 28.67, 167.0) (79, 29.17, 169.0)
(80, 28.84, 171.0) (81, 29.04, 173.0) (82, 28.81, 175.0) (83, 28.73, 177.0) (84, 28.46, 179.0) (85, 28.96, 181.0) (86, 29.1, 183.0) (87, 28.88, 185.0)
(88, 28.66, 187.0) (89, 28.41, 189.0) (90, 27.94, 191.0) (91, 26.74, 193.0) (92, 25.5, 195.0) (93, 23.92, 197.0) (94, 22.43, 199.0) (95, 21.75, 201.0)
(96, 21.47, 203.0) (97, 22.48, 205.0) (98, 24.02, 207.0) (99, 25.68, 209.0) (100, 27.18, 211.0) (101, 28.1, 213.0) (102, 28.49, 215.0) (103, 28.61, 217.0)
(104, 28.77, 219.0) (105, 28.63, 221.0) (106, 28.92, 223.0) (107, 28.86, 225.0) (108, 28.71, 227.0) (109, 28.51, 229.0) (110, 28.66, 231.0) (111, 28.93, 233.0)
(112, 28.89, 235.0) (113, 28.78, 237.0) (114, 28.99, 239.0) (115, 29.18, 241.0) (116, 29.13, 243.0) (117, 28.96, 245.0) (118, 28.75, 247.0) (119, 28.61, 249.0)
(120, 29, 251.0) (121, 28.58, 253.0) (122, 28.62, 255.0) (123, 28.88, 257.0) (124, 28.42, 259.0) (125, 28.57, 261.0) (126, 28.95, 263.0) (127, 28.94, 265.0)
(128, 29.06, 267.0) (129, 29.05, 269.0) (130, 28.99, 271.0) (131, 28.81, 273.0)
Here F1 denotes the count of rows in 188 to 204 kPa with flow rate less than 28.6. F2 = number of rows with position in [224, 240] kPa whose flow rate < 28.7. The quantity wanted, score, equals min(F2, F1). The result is 2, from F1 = 8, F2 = 2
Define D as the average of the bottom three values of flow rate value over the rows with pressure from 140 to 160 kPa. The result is 28.7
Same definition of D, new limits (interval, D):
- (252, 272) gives 28.5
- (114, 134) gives 28.8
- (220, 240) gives 28.6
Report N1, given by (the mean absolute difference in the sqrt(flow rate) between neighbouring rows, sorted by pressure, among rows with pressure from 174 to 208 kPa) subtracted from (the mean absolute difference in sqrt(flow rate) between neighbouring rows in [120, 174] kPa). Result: -0.05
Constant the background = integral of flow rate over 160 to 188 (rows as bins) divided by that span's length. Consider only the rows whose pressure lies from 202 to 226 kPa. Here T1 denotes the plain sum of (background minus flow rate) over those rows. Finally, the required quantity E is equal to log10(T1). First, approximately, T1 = 25.3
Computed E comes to 1.4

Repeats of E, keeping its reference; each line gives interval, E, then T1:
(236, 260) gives -0.2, 0.6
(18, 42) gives 0.8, 6.0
